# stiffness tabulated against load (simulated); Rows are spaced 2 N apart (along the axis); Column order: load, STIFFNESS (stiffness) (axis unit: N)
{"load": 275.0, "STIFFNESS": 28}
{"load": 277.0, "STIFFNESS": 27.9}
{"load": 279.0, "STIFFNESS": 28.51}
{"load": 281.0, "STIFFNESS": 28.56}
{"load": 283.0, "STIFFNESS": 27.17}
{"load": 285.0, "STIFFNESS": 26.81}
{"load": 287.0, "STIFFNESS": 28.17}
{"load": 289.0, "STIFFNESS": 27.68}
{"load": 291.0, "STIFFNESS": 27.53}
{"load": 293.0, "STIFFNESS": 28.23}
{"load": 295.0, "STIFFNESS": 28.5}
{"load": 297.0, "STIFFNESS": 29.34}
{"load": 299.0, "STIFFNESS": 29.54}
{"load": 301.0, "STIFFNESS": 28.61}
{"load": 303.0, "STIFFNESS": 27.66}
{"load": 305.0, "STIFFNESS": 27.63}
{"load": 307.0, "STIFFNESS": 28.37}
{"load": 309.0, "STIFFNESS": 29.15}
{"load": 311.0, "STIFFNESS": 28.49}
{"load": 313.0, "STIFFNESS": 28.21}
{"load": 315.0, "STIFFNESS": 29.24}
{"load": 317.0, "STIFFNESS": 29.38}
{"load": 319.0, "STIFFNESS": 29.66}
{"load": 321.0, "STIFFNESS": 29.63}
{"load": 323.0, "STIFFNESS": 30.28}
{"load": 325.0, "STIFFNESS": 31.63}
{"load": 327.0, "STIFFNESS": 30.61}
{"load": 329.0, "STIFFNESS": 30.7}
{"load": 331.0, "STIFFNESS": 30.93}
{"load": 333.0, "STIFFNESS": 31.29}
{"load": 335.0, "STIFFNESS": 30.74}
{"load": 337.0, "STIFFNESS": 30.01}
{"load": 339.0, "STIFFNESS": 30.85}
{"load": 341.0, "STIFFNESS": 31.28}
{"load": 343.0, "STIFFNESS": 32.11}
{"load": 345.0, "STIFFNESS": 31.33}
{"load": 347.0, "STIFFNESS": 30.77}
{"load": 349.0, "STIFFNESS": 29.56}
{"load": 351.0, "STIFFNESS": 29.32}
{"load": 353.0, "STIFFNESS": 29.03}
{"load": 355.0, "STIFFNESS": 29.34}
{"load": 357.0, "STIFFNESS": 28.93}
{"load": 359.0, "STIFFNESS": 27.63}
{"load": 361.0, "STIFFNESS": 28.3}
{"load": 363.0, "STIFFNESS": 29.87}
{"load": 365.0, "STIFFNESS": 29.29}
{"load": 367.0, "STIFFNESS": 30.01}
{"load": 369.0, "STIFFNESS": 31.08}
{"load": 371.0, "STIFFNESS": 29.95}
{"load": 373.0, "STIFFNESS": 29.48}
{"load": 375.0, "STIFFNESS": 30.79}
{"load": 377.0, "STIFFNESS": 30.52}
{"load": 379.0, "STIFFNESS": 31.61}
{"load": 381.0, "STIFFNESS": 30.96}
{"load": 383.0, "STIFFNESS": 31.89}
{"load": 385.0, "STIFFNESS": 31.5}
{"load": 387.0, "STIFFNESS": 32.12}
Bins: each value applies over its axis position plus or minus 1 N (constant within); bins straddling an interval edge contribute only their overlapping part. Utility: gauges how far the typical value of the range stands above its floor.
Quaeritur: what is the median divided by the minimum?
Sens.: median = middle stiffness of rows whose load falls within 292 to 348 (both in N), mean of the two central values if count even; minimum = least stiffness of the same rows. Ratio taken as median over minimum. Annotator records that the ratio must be 1.07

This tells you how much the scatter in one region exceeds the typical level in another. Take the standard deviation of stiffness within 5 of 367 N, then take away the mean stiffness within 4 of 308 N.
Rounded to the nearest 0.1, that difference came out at -27.8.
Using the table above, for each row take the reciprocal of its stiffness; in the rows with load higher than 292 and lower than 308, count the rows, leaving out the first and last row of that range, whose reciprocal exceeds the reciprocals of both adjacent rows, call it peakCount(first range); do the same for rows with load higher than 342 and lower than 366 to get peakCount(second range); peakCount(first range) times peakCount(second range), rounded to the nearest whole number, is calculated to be 2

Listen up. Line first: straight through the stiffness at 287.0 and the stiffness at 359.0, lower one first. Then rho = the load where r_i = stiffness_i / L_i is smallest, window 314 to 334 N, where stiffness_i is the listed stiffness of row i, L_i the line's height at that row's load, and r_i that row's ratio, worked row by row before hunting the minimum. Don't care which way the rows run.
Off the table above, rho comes 315.0 N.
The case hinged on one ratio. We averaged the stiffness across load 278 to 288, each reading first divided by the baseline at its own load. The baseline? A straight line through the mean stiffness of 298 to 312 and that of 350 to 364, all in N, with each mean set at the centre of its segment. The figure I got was 0.98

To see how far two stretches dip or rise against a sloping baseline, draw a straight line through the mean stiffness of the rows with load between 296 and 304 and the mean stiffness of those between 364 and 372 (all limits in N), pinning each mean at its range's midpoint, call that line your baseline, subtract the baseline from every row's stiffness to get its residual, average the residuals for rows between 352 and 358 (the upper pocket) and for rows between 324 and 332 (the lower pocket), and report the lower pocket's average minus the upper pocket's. 2.4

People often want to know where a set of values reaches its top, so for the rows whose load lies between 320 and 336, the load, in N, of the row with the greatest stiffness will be 325.0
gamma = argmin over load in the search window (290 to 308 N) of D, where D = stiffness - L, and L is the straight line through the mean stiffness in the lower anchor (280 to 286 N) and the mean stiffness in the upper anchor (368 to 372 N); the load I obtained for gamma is 305.0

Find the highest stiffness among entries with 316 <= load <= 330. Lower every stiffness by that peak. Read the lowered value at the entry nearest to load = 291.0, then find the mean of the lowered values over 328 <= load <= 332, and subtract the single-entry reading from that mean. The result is 3.3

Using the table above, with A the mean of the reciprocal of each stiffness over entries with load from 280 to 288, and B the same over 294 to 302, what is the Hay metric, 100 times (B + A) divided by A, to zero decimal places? 195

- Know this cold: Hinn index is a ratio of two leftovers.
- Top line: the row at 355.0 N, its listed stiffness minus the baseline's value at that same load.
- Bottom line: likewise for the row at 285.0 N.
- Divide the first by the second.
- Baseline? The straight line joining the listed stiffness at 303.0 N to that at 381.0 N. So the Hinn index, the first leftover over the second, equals 5.9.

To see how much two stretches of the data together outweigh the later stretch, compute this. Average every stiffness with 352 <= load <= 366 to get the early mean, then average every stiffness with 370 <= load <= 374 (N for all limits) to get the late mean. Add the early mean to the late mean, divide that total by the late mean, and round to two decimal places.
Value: 1.97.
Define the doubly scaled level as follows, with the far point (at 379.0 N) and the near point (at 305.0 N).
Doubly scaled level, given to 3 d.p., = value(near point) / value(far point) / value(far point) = 0.028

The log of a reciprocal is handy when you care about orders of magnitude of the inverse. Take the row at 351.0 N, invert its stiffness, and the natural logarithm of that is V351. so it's -3.38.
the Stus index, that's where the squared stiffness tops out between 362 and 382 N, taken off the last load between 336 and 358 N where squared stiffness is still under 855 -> -22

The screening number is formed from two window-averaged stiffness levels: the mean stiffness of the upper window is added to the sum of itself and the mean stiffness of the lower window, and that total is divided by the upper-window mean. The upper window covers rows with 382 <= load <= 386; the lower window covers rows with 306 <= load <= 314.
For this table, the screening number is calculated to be 2.90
